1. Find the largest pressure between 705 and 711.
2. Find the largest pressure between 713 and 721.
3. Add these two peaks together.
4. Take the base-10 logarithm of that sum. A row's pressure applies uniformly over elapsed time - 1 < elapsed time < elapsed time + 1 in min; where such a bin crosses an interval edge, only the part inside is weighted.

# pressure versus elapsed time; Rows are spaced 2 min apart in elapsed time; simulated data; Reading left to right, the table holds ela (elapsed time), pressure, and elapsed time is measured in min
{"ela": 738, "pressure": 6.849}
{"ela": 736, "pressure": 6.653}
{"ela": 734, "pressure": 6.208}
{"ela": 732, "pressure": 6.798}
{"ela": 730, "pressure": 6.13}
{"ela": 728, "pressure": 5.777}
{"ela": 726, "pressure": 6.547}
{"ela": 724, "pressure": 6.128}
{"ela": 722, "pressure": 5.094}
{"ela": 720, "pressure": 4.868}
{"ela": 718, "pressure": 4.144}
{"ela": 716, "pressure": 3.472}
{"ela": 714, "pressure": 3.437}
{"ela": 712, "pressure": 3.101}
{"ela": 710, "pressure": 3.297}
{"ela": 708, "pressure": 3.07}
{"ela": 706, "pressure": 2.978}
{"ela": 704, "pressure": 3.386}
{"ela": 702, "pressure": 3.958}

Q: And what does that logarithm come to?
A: 0.91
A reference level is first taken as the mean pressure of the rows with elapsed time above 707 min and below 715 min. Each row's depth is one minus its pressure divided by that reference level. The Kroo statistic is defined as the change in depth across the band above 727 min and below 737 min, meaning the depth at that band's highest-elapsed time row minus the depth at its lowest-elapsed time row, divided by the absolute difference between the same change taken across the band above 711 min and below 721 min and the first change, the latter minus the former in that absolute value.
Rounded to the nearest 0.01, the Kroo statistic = -0.98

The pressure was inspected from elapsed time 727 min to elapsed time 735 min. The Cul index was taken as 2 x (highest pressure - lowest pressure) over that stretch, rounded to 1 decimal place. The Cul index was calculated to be 2.0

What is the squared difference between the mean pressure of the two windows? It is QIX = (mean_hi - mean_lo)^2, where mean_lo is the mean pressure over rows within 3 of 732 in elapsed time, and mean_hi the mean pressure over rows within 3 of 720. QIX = 3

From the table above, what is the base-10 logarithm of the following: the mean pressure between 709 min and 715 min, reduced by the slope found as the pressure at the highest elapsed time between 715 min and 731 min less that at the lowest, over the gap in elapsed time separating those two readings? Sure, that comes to 0.490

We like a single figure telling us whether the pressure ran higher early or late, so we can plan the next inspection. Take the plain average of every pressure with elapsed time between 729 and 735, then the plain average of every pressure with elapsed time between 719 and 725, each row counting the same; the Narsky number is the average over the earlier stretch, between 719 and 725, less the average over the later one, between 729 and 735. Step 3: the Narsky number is -1.02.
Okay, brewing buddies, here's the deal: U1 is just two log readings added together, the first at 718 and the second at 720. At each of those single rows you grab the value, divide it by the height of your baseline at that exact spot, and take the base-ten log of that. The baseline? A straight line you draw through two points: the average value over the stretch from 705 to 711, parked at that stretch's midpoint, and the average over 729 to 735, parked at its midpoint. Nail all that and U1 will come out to -0.022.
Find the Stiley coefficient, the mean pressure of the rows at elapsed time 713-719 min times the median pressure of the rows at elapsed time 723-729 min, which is 23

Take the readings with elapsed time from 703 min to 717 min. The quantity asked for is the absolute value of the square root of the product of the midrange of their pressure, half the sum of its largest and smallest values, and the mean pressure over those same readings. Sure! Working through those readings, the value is 3.2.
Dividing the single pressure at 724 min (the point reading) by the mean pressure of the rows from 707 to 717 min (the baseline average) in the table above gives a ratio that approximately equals 1.9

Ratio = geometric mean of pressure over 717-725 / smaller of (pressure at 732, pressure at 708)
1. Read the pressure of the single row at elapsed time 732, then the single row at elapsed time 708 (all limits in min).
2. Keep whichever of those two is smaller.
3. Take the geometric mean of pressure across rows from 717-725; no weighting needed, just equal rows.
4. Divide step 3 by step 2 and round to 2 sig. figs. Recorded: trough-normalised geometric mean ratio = 1.6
